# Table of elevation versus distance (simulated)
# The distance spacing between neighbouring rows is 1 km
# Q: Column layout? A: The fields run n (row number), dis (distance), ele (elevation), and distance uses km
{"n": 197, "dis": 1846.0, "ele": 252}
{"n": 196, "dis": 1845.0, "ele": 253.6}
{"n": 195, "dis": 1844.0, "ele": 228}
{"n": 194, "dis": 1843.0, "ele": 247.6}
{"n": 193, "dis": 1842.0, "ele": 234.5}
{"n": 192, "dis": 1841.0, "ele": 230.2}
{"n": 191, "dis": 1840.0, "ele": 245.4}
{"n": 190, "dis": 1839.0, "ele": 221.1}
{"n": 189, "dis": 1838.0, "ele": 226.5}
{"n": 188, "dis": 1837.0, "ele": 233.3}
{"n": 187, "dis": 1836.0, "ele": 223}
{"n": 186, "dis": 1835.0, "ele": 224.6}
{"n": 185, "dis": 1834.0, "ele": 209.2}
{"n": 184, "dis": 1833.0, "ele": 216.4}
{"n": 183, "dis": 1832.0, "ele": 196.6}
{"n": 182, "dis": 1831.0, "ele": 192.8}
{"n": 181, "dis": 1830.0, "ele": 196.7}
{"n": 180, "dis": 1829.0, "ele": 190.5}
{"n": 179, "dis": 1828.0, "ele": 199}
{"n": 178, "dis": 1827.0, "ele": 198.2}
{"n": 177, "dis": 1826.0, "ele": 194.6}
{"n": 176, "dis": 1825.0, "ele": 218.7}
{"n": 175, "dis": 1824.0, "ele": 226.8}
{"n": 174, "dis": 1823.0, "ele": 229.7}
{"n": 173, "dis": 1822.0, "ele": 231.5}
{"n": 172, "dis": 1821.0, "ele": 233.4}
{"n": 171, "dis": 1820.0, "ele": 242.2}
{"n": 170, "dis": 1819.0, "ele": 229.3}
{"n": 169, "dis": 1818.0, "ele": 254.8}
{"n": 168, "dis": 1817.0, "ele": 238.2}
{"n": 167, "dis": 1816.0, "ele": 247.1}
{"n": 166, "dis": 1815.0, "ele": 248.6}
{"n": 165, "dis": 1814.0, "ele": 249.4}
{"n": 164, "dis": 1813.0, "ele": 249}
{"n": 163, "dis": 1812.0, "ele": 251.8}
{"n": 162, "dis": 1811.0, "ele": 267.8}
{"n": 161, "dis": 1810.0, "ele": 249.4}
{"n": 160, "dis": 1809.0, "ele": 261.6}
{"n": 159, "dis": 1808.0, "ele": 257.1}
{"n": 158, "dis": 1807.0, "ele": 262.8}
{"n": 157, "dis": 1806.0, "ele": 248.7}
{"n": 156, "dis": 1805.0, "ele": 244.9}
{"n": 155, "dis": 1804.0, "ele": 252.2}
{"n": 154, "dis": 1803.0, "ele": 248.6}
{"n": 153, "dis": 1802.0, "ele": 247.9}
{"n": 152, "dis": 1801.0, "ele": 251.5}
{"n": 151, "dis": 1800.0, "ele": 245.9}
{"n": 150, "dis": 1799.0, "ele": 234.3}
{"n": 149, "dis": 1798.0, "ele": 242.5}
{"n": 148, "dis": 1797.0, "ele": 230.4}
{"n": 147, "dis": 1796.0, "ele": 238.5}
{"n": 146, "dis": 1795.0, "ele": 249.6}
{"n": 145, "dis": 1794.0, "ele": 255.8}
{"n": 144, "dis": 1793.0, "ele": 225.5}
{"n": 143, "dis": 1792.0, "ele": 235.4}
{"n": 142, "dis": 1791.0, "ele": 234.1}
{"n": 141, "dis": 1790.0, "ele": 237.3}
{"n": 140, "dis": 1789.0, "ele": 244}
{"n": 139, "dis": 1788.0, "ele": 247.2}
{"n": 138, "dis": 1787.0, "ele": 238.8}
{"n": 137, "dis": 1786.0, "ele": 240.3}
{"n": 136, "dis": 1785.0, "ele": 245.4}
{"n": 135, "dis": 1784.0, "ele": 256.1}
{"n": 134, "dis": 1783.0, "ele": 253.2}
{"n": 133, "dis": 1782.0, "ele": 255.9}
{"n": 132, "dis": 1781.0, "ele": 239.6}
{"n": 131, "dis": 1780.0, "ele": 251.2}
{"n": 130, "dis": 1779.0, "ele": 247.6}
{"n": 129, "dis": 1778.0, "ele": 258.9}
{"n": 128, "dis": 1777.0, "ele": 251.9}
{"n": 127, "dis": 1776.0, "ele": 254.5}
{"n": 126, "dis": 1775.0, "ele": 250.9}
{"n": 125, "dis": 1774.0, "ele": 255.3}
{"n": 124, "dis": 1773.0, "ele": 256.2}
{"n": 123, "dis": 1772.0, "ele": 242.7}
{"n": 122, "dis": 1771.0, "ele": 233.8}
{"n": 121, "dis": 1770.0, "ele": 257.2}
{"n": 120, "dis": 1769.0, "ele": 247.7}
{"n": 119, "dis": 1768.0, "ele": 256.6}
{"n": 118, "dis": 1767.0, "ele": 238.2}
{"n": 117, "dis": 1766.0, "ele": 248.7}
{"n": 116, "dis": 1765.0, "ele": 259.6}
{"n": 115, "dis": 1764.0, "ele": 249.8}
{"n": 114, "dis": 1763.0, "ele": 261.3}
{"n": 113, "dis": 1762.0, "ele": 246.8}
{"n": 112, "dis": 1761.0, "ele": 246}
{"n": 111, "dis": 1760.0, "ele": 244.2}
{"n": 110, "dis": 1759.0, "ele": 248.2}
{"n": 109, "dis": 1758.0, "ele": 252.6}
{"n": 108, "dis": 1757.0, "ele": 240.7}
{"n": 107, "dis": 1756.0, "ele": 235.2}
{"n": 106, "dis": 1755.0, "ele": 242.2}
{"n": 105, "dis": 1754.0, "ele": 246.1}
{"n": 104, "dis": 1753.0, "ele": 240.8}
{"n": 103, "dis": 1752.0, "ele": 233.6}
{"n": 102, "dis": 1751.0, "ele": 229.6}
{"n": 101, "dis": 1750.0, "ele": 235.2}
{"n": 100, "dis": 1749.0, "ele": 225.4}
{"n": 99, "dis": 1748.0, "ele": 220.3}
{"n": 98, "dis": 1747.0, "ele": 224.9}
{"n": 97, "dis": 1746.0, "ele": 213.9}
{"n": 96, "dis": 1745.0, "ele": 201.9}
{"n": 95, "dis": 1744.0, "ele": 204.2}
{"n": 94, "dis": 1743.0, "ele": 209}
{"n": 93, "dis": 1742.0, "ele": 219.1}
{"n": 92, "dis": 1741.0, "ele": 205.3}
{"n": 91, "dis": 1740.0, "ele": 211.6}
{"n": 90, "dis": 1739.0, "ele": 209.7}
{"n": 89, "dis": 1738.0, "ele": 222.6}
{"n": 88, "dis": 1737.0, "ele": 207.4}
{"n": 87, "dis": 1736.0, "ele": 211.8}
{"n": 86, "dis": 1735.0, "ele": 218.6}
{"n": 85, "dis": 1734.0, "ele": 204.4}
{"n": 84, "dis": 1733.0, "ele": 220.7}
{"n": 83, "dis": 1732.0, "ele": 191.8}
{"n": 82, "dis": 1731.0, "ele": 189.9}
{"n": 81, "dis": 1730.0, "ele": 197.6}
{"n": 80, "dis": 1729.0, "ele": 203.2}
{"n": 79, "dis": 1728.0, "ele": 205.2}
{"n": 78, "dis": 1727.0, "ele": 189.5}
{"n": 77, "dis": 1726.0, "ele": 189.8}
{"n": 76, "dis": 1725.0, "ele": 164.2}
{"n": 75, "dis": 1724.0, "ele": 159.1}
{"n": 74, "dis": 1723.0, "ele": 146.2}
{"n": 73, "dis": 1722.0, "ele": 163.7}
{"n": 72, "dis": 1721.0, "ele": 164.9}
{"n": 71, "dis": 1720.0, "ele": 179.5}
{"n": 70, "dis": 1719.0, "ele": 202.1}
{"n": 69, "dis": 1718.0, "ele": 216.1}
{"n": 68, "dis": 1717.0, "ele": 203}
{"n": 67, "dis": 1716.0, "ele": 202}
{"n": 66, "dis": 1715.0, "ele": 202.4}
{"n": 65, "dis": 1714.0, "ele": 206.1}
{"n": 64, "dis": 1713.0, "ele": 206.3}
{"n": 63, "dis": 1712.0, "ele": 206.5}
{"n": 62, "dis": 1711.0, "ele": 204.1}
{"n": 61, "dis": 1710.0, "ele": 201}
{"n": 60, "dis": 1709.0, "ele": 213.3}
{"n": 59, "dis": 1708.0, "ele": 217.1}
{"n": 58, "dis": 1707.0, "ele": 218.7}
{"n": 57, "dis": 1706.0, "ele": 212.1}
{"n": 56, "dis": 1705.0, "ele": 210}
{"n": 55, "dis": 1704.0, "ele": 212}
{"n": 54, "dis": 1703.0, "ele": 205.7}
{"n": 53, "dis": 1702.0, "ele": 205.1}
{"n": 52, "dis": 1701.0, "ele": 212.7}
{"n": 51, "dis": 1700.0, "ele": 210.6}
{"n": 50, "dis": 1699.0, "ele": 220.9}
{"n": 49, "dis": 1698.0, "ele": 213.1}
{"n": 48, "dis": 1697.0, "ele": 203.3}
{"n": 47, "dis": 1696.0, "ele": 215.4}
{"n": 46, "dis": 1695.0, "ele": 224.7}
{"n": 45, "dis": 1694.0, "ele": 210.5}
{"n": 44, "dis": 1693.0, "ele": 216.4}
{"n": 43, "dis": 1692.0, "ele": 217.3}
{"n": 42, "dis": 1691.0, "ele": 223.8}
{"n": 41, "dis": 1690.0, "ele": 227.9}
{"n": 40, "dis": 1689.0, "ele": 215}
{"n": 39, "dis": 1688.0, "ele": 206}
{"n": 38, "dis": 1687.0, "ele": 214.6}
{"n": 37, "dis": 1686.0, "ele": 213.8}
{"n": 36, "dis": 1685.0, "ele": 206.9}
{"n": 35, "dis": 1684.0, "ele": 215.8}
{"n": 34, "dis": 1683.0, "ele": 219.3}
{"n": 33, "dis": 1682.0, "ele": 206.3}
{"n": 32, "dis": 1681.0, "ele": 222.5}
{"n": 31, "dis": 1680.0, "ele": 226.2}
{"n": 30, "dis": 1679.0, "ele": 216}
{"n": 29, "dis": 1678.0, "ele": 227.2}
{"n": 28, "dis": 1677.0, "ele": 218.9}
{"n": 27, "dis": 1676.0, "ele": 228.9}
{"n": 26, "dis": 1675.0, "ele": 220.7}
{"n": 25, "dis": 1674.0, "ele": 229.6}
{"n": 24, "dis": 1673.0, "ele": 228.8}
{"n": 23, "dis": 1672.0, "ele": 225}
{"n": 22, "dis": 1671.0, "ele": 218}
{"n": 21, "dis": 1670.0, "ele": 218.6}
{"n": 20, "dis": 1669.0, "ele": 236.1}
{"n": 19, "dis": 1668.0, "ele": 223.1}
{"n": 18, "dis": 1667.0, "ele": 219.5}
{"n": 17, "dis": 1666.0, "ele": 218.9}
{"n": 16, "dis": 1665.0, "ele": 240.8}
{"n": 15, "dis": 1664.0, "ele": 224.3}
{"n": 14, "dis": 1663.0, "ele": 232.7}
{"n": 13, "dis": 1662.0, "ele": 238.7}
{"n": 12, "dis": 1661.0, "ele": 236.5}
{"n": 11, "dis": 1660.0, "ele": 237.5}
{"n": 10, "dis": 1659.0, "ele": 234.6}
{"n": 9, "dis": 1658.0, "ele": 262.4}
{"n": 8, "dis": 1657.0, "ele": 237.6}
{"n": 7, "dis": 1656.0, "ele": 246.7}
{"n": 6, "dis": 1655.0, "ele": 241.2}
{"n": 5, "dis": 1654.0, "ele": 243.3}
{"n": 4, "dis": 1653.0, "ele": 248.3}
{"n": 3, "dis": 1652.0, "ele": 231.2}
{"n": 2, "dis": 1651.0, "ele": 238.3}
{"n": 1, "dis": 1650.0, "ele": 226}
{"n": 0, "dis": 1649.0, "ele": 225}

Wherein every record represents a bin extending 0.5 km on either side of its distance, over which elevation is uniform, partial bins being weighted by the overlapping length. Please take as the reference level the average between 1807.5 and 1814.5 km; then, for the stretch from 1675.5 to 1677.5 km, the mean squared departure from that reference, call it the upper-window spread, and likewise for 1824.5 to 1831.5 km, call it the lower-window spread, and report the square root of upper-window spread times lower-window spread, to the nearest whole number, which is 1810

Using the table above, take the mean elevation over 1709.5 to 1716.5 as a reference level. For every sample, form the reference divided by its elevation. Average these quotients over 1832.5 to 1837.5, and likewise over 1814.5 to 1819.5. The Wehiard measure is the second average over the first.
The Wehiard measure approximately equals 0.91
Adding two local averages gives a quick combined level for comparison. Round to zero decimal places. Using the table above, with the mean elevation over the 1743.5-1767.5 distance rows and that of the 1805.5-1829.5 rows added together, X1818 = 474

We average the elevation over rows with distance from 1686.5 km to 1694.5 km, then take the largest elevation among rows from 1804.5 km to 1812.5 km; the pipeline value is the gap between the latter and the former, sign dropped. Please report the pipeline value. 51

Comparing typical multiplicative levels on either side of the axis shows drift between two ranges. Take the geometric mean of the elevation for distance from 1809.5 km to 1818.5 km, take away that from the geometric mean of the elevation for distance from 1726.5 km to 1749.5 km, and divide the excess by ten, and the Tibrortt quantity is -4.2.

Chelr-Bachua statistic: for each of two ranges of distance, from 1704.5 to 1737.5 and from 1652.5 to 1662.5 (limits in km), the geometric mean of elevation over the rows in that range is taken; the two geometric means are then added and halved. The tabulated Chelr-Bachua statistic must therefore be 220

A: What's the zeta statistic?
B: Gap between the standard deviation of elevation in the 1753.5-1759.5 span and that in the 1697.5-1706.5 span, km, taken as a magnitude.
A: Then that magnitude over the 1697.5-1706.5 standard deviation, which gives 0.3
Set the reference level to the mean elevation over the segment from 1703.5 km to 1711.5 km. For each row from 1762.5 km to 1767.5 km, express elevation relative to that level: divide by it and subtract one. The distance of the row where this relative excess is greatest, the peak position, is 1763.0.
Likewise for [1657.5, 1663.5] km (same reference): 1658.0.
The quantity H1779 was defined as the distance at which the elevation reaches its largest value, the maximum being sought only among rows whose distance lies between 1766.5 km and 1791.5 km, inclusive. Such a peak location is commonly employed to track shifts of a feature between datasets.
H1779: 1778.0 km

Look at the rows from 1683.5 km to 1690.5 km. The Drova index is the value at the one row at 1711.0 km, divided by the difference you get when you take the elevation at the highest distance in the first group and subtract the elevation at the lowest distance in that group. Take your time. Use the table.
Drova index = 17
